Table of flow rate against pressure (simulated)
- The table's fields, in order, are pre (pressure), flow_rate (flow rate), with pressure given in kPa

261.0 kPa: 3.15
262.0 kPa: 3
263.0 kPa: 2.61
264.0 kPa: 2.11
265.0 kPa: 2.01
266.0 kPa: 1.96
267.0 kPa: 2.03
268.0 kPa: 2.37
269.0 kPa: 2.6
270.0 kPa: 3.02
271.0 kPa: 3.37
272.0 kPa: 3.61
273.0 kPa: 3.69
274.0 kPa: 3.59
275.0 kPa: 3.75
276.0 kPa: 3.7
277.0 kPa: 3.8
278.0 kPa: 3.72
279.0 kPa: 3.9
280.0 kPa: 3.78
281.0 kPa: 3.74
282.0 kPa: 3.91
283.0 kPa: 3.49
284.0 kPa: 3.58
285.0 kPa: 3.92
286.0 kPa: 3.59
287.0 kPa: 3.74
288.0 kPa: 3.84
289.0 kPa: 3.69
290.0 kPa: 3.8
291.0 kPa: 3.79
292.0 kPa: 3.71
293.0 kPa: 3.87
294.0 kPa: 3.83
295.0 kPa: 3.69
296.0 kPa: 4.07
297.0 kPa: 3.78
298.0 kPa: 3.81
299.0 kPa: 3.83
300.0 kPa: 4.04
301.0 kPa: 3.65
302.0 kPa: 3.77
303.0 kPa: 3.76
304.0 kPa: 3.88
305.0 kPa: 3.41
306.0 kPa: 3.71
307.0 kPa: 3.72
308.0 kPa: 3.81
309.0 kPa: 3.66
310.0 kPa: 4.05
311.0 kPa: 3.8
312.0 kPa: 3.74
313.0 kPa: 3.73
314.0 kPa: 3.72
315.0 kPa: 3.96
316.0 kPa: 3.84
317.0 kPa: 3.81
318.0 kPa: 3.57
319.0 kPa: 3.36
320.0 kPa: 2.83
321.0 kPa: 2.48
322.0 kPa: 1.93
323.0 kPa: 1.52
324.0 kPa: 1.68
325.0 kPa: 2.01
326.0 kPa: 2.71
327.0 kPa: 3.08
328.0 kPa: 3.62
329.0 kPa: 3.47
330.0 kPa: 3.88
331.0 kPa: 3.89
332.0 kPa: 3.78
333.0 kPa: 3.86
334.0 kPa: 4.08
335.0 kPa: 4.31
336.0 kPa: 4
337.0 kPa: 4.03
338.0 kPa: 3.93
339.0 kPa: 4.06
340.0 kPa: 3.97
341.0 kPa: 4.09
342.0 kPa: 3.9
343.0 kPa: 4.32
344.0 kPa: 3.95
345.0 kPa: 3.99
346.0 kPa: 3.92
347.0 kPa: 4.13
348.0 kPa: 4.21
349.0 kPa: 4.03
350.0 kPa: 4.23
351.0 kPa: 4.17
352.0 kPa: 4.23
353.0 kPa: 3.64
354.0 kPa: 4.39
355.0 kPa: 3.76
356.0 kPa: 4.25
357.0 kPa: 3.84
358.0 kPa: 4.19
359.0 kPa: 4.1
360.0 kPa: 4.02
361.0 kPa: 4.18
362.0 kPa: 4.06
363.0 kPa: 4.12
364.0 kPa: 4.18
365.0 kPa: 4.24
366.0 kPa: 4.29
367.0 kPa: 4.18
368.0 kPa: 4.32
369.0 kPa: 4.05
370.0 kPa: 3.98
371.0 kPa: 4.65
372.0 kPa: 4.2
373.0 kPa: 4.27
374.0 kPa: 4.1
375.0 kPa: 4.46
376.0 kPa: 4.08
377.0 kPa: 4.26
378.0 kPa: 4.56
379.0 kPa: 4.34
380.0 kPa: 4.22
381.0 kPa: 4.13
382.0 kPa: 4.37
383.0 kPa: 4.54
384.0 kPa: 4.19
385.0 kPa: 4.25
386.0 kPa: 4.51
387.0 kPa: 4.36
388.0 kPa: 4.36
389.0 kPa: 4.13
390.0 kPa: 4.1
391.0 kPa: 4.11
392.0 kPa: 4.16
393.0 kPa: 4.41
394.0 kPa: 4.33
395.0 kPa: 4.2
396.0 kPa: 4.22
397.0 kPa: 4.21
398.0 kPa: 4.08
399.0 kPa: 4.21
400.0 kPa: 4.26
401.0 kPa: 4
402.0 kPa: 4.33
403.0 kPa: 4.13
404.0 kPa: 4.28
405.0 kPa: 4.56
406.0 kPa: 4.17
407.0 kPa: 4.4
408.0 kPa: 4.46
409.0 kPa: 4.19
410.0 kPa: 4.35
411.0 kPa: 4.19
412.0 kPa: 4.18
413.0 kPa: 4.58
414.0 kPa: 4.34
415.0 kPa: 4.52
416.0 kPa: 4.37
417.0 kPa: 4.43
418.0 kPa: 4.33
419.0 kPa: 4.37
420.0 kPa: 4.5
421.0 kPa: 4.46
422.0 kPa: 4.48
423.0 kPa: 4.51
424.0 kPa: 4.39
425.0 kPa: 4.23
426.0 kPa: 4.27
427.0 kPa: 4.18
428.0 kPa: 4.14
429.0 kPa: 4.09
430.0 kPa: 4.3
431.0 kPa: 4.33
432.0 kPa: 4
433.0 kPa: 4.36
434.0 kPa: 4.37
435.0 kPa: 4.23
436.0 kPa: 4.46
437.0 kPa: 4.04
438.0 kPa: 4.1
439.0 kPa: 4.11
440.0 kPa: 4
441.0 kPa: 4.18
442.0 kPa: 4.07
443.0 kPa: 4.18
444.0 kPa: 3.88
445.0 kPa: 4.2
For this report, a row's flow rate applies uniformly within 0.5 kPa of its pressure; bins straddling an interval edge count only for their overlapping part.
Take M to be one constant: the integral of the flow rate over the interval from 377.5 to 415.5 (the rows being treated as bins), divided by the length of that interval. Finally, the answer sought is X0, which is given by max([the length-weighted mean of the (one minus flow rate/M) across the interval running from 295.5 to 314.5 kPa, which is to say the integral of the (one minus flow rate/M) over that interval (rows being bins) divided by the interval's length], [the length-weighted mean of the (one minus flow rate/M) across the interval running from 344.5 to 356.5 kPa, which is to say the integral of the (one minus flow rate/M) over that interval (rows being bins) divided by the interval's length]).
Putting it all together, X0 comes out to 0.12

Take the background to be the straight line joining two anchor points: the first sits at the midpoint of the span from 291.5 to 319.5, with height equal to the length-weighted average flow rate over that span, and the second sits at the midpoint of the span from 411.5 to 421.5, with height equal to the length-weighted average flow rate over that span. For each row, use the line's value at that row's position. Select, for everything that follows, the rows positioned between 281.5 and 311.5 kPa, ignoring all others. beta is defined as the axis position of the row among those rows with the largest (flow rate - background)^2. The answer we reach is 305.0 kPa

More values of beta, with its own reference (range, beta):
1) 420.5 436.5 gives 432.0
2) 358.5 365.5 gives 365.0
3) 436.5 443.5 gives 440.0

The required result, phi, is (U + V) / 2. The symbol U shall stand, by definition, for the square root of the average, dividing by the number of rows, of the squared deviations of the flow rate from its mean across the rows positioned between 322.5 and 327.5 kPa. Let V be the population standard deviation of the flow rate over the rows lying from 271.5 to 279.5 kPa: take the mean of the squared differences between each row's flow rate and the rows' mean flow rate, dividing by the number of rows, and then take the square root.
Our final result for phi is 0.35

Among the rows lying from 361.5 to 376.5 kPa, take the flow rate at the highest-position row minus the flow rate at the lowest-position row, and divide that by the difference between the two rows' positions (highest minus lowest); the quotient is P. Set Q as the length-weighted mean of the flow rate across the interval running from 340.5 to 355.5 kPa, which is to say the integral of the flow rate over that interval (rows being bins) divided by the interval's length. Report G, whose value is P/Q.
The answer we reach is 0.0004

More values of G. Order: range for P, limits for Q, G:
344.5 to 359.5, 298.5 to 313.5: 0.0021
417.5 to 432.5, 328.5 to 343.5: -0.0059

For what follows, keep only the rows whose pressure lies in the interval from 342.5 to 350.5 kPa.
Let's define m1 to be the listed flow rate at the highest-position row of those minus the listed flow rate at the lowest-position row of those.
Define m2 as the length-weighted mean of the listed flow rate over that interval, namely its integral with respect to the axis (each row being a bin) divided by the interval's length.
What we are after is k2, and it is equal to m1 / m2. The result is -0.02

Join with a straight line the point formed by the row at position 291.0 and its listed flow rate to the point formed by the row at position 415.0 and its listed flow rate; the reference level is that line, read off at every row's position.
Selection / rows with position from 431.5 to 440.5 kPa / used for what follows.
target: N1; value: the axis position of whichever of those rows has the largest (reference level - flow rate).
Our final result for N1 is 440.0 kPa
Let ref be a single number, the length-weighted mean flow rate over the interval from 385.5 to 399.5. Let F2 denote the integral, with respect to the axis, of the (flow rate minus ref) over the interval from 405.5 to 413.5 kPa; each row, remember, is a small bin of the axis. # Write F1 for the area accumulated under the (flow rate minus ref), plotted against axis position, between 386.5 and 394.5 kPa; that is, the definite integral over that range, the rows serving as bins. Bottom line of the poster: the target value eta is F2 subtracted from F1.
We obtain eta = -0.6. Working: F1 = 0.0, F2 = 0.58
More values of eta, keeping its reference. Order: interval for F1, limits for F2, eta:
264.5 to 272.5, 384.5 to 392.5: -13.0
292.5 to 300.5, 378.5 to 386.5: -3.6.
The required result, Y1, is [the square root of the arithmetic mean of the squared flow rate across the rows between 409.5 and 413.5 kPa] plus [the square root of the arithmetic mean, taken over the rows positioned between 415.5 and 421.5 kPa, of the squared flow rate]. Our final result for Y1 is 8.7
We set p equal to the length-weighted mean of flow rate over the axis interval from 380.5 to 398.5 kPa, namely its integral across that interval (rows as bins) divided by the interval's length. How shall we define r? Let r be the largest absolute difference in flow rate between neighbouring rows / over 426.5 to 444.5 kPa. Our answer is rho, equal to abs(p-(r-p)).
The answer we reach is 8.10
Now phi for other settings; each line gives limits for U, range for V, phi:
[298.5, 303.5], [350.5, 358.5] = 0.19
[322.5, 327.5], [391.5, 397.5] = 0.34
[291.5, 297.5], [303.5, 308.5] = 0.14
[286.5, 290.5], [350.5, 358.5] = 0.16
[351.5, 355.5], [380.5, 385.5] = 0.23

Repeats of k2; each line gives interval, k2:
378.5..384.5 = -0.03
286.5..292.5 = -0.01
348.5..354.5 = 0.09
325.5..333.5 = 0.33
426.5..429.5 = -0.02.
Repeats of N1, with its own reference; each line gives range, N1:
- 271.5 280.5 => 274.0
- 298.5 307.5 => 305.0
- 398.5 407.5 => 401.0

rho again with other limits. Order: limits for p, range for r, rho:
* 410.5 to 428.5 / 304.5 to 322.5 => 8.17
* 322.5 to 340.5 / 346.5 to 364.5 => 6.13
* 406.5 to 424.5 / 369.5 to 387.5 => 8.11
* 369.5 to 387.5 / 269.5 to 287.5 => 8.19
